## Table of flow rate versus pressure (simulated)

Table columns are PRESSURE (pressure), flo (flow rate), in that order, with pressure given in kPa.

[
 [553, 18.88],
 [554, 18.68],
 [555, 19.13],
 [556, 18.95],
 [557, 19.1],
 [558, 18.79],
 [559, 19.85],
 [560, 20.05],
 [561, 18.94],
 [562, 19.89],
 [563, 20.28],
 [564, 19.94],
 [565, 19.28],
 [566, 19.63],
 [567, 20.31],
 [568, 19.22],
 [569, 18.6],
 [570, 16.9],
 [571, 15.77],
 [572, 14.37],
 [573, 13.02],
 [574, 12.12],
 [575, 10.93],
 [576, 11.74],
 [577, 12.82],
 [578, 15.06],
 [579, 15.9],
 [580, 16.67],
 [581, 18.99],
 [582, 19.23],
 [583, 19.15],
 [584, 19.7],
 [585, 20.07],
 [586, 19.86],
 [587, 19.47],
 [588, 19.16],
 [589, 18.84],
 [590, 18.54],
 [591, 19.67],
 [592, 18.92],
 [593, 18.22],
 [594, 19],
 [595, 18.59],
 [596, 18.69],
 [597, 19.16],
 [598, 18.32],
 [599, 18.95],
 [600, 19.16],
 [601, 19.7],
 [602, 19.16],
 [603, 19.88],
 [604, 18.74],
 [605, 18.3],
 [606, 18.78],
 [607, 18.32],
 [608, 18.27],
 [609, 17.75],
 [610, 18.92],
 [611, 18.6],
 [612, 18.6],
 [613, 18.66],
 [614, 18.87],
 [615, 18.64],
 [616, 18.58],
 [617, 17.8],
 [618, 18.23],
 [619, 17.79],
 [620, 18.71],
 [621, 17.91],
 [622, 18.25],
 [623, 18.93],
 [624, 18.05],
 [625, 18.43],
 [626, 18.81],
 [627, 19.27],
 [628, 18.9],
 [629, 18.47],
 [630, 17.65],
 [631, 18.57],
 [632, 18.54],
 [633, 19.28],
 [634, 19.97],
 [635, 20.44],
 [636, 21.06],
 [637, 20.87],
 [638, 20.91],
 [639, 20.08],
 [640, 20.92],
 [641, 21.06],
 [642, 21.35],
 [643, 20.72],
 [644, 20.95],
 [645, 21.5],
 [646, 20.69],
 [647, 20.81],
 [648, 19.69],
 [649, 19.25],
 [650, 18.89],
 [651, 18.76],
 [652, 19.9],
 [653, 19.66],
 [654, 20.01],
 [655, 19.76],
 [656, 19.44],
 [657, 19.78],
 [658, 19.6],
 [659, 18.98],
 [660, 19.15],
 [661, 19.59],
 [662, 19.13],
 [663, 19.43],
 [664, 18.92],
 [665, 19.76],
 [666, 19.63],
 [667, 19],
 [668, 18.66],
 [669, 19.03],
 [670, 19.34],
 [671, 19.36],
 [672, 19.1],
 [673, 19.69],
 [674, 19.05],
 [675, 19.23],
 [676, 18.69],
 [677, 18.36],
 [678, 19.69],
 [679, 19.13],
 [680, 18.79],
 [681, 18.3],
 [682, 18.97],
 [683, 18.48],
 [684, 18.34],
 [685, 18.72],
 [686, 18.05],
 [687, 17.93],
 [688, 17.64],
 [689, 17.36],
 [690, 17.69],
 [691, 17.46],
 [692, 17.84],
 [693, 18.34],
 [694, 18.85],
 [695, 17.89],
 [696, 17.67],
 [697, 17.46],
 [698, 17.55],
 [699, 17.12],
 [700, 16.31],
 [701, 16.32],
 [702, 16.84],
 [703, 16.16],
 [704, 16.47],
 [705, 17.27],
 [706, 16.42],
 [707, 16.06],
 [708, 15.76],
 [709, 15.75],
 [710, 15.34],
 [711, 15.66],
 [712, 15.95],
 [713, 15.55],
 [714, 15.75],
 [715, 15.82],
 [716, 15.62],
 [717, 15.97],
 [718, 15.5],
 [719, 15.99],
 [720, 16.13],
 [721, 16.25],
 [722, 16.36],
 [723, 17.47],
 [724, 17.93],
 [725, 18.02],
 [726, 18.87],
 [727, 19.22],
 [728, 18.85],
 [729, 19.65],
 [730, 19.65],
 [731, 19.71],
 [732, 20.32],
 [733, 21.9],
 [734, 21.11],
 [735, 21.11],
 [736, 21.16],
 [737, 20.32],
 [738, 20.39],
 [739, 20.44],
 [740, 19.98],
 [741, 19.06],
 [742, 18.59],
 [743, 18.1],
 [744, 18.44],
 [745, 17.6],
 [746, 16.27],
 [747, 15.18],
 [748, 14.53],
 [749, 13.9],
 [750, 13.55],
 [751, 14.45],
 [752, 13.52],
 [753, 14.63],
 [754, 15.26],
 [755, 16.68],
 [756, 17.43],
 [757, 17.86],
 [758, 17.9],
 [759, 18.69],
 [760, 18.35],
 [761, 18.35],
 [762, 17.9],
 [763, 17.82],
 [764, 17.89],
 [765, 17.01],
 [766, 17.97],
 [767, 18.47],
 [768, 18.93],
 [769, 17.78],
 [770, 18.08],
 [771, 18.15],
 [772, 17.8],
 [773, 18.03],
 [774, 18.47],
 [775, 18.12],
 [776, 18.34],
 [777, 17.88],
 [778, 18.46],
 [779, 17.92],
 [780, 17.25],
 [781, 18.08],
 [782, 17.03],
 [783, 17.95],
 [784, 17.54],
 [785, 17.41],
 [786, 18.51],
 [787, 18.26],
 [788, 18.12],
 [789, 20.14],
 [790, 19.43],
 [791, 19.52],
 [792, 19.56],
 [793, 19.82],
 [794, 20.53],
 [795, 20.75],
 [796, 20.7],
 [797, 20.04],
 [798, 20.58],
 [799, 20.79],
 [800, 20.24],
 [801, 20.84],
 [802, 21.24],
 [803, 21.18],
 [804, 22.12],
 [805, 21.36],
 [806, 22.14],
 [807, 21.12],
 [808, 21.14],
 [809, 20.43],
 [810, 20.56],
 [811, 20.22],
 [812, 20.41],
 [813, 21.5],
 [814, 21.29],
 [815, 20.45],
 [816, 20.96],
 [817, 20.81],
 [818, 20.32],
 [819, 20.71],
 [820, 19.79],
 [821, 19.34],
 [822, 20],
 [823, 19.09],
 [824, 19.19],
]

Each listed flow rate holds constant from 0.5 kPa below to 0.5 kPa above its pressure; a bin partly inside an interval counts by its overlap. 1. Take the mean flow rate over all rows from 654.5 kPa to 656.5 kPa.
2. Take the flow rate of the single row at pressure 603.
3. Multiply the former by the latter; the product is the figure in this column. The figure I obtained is 390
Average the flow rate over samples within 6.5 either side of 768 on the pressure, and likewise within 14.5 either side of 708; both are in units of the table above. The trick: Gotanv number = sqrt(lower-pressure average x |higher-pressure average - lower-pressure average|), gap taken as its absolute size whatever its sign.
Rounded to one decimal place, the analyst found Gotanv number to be 5.1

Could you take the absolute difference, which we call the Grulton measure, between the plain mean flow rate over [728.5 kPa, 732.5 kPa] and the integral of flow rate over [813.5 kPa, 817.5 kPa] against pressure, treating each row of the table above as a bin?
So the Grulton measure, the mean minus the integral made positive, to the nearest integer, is 64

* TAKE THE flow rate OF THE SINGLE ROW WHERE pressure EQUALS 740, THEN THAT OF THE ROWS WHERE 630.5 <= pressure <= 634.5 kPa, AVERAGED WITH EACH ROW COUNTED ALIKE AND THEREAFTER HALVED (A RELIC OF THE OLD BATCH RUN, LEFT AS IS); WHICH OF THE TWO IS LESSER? 9.5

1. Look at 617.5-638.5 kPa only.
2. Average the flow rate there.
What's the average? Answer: 19.0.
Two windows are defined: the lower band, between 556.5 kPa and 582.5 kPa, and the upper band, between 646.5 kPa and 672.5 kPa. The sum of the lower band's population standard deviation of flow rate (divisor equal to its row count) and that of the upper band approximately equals 3.4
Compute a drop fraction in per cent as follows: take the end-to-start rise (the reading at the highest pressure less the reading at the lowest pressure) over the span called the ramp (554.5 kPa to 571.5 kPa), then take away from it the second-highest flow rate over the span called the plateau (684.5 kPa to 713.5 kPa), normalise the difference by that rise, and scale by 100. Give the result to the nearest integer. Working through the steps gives 657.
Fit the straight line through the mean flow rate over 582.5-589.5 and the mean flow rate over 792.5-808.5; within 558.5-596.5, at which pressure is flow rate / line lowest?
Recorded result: 575 kPa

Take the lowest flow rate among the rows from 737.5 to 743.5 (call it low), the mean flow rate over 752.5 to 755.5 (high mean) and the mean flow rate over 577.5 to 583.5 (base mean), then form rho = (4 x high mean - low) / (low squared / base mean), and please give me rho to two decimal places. 2.35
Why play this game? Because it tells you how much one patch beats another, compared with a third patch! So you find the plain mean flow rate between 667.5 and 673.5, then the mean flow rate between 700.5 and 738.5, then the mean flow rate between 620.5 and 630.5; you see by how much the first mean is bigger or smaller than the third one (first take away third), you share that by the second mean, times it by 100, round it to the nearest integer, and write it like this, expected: 4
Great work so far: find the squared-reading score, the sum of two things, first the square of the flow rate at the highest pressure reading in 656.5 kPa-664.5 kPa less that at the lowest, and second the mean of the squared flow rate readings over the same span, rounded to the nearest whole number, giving 340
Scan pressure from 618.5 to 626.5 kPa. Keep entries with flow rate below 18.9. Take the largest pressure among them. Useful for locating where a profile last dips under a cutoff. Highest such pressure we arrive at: 626 kPa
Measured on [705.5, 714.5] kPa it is 714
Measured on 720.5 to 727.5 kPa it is 726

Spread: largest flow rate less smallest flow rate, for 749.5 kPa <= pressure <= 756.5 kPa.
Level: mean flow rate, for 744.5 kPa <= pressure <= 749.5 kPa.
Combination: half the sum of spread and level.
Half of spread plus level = 9.7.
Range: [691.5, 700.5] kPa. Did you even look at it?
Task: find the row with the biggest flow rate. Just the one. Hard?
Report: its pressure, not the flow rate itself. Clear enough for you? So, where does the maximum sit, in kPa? 694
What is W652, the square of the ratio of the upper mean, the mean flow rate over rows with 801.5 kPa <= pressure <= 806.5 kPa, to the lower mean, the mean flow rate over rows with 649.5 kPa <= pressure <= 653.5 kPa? 1.25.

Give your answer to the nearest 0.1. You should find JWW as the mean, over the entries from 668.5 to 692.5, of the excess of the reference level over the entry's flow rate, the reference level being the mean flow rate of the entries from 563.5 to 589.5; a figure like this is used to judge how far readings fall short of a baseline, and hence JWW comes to -1.4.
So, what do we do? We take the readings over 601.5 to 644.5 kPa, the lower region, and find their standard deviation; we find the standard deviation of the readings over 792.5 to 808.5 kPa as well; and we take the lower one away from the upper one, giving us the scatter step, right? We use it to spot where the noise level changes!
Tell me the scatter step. -0.4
